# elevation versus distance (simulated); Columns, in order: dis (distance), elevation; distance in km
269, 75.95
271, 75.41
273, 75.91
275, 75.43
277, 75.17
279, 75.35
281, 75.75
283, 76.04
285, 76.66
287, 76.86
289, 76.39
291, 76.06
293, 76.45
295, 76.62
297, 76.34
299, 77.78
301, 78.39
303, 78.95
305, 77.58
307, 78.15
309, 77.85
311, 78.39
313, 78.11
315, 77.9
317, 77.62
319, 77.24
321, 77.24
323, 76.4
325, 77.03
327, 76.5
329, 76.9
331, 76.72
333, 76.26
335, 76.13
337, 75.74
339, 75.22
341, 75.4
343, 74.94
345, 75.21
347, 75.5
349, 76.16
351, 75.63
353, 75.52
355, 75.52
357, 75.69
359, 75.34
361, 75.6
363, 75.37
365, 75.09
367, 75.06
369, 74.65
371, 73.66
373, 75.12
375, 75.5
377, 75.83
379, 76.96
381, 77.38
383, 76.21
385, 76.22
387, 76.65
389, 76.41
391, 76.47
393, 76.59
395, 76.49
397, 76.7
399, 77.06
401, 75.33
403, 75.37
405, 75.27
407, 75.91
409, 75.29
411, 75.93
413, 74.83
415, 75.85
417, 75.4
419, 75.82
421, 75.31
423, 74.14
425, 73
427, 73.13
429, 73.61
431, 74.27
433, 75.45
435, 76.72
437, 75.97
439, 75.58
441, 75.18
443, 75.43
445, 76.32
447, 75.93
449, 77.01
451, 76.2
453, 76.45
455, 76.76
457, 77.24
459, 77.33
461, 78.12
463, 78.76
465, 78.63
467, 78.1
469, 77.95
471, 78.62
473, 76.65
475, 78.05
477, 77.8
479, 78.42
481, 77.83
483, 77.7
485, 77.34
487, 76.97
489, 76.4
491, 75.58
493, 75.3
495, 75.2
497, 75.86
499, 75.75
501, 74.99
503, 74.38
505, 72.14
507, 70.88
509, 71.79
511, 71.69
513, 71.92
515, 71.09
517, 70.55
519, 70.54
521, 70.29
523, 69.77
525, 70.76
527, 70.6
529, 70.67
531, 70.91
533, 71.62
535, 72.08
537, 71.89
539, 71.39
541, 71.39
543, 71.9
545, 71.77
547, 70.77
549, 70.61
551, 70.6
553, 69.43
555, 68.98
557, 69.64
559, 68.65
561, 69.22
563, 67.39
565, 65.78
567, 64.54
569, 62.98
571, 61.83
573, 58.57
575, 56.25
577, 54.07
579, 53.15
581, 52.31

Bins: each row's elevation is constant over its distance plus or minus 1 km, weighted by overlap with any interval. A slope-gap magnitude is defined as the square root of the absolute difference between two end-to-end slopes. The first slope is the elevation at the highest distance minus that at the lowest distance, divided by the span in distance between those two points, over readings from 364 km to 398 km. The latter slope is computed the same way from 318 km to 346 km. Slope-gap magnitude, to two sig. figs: 0.36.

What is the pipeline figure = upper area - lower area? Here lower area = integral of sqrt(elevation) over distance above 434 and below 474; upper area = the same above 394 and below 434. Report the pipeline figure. -4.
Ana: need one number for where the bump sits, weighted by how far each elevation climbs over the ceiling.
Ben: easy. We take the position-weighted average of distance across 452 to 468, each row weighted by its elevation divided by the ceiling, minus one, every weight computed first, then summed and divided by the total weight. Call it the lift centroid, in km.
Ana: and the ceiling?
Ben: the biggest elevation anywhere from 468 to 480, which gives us 456.5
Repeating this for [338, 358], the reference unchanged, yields 347.7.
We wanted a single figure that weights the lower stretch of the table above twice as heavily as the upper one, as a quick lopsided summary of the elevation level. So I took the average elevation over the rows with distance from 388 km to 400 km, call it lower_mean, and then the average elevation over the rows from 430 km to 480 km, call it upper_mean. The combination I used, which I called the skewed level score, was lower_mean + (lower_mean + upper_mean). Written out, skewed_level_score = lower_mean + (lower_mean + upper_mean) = 230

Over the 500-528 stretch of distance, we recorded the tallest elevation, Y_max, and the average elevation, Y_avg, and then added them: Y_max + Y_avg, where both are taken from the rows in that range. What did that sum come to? 147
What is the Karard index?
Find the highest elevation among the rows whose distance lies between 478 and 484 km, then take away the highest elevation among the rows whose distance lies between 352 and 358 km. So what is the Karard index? 2.7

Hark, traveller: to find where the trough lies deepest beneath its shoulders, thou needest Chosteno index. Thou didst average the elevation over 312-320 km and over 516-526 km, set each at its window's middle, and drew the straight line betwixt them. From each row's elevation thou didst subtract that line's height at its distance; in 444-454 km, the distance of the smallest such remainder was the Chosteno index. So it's 447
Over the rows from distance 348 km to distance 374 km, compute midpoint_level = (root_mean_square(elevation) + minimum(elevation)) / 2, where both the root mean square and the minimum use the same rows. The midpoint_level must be 74.5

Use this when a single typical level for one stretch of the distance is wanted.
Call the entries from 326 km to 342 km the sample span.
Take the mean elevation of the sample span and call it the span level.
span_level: 76.1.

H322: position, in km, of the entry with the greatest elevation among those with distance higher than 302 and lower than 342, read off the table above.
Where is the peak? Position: 303 km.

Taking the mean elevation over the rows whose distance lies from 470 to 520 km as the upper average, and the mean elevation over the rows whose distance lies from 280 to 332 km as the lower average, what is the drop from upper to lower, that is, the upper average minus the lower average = -2.2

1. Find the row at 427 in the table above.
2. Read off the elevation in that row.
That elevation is 73.13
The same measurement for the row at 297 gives 76.34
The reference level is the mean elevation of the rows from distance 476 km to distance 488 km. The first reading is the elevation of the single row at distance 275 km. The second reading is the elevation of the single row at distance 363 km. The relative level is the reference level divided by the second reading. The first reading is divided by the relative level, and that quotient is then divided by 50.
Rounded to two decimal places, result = 1.46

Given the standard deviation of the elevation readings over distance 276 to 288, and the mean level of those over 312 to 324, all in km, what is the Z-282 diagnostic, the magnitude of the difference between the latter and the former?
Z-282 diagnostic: 77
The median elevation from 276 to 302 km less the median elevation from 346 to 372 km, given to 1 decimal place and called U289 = 0.9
